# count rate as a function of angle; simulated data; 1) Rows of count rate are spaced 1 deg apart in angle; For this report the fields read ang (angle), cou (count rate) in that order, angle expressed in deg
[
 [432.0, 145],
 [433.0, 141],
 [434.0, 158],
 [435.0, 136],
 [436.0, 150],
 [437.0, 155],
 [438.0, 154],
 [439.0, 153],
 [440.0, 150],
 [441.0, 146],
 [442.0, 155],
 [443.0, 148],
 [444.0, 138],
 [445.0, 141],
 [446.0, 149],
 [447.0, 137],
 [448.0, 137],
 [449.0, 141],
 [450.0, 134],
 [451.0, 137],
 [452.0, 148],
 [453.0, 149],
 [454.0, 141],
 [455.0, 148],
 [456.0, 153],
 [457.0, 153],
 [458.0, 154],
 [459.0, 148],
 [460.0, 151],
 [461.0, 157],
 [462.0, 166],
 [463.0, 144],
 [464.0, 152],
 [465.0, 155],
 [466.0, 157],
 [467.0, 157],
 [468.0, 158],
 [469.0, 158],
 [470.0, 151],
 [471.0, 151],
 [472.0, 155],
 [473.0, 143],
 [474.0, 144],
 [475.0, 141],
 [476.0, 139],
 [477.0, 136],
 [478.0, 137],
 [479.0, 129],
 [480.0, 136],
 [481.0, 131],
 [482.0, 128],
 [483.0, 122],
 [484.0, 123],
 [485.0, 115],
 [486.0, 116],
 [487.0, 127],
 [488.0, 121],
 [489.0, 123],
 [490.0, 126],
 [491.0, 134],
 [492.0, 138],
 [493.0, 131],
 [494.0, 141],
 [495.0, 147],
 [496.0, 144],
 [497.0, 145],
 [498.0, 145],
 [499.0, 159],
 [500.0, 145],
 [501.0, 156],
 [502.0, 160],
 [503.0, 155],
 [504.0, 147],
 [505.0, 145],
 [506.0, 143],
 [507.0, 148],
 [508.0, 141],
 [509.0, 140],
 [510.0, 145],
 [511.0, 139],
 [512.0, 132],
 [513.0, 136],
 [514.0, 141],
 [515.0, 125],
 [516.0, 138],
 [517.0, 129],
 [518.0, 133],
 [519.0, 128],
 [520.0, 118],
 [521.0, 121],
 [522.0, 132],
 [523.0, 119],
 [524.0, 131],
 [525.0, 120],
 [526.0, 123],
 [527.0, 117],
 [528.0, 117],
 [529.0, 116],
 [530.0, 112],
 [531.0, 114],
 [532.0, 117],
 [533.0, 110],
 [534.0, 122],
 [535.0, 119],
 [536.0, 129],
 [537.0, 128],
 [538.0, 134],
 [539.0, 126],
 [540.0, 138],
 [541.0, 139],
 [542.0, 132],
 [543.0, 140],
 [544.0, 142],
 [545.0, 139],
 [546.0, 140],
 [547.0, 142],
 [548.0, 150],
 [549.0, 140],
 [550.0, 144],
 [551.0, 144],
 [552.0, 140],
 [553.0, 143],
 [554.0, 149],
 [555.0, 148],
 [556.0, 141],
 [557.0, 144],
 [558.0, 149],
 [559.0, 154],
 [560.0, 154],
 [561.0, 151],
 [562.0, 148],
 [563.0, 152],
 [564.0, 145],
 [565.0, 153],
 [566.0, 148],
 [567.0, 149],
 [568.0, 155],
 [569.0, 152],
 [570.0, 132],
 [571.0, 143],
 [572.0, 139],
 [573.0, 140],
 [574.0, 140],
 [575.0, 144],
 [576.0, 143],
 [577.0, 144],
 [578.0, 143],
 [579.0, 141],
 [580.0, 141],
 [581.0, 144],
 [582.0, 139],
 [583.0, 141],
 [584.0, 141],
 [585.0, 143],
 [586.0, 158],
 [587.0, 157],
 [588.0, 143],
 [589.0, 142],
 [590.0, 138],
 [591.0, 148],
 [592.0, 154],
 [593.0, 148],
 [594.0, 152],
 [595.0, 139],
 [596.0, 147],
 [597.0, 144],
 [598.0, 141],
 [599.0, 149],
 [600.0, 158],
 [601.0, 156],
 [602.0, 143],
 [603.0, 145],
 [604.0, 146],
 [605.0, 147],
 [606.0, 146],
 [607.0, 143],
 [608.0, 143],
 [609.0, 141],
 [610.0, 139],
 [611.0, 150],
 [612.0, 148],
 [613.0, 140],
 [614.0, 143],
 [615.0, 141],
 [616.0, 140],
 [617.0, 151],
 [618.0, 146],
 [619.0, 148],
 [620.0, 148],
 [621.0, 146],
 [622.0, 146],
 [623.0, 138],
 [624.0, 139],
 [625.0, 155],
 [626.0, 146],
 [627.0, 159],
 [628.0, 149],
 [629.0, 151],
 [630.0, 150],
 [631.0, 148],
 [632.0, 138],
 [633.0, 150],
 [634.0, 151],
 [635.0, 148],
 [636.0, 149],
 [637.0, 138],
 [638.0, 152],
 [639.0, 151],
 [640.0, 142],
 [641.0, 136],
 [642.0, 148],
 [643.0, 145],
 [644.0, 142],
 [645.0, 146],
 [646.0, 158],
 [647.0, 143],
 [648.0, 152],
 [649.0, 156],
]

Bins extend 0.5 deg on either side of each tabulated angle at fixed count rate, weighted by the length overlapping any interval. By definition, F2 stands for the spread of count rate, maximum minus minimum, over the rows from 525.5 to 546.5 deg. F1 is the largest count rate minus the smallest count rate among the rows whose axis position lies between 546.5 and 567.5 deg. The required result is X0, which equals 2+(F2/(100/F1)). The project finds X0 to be 6.5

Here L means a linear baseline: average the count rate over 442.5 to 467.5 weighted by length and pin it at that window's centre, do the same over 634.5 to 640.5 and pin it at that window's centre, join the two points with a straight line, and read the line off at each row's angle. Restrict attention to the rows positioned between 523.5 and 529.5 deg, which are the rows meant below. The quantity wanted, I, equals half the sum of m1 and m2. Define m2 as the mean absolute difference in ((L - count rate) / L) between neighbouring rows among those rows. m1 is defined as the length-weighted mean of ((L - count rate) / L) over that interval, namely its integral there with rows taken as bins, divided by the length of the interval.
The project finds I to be 0.105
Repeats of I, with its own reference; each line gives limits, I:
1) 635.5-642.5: 0.035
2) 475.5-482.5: 0.062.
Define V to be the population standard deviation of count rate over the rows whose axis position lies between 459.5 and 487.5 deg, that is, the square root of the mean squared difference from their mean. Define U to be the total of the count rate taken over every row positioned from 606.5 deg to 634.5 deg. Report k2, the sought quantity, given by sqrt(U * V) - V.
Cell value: 225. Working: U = 4087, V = 13.9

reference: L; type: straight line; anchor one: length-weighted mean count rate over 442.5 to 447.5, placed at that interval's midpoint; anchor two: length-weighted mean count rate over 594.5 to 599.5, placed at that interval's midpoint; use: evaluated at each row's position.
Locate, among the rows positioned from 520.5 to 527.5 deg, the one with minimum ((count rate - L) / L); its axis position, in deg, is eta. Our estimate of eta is 527.0 deg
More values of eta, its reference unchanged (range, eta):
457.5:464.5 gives 463.0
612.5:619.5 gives 616.0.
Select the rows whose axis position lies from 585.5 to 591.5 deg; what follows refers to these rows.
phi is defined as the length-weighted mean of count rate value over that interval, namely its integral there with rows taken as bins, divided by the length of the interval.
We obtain 148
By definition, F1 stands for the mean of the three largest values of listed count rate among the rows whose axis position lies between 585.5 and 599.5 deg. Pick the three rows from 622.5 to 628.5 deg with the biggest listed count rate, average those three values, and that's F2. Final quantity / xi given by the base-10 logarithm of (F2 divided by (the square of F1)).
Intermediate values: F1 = 156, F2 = 154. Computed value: -2.20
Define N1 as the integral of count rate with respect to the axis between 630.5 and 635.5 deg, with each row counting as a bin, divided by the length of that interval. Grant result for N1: 147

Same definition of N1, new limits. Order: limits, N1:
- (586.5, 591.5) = 146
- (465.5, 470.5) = 156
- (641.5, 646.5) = 148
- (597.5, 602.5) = 149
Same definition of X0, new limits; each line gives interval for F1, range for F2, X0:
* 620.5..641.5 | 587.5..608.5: 6.6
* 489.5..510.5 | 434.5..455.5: 9.1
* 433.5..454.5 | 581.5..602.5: 6.8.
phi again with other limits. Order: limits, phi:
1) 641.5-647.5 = 147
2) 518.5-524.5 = 125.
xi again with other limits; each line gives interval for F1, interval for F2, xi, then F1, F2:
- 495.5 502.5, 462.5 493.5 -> -2.20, 158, 158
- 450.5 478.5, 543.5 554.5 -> -2.24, 161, 148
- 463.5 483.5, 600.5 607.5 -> -2.22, 158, 150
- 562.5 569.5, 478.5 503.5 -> -2.17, 153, 158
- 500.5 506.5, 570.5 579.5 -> -2.23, 157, 144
